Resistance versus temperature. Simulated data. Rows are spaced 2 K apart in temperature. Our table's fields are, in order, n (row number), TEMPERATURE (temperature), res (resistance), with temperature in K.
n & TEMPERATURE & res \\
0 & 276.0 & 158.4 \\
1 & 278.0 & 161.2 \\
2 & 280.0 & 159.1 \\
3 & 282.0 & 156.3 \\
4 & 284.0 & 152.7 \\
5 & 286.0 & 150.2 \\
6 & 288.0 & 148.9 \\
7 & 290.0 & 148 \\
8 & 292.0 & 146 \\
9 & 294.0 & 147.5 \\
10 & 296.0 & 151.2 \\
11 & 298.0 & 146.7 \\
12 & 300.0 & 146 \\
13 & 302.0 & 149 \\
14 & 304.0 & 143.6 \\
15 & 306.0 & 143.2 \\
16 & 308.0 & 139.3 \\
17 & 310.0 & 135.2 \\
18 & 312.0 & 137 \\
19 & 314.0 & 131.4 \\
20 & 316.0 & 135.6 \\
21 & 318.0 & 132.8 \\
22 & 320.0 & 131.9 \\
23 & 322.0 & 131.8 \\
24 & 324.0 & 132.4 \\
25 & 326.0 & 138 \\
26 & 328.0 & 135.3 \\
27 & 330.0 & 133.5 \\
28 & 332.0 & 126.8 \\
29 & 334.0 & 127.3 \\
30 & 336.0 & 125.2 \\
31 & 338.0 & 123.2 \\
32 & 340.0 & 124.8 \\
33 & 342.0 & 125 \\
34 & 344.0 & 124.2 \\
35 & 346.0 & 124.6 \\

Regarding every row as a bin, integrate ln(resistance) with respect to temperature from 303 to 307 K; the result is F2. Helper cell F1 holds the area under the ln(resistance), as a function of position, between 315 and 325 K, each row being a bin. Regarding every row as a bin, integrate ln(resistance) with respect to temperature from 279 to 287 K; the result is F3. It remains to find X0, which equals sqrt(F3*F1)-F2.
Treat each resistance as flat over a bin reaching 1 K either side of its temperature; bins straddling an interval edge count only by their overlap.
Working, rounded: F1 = 49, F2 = 20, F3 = 40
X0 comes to 25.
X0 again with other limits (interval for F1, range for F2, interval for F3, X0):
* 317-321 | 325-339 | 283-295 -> -34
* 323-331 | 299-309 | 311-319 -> -10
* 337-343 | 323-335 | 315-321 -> -29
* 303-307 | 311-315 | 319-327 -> 8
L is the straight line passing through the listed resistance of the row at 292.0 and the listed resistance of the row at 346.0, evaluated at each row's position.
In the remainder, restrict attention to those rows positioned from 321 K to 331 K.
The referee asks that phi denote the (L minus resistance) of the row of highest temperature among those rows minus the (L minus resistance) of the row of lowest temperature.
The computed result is -5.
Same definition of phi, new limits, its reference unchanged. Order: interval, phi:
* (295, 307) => 4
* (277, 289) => 8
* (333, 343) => -1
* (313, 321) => -3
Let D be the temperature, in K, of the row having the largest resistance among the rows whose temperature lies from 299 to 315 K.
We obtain 302.0 K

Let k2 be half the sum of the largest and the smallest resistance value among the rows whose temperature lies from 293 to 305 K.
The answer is 147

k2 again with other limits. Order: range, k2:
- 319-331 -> 135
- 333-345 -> 125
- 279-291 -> 154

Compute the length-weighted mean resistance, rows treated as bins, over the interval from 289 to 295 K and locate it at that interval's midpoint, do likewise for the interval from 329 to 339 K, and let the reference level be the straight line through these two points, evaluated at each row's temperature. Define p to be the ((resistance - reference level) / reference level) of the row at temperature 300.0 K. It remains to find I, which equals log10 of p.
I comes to -1.7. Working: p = 0.018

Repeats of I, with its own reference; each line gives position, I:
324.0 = -2.5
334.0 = -3.1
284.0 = -1.9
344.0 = -1.8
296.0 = -1.4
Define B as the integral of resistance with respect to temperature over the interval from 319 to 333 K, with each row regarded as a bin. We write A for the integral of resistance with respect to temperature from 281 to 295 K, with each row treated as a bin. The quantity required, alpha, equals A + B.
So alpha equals 3959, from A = 2099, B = 1859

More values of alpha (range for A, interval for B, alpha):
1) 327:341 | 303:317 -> 3723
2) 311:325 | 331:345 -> 3619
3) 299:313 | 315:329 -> 3862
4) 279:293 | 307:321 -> 4009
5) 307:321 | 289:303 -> 3955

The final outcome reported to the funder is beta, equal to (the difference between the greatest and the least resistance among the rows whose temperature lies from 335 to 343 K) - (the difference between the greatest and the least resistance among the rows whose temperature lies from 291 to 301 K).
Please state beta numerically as -3.2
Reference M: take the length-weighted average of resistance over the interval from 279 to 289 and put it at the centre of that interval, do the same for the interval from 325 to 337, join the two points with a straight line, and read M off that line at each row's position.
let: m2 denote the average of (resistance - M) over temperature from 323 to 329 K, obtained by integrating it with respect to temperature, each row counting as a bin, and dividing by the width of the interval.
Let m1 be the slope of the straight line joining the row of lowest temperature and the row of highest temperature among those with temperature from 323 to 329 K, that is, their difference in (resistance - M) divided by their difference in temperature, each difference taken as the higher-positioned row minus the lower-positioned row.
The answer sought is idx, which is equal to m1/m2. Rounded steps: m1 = 1.2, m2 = 2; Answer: 0.7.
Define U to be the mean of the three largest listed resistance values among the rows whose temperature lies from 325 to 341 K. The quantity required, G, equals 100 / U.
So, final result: 0.74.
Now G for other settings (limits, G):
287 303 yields 0.67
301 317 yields 0.69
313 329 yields 0.73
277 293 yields 0.63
